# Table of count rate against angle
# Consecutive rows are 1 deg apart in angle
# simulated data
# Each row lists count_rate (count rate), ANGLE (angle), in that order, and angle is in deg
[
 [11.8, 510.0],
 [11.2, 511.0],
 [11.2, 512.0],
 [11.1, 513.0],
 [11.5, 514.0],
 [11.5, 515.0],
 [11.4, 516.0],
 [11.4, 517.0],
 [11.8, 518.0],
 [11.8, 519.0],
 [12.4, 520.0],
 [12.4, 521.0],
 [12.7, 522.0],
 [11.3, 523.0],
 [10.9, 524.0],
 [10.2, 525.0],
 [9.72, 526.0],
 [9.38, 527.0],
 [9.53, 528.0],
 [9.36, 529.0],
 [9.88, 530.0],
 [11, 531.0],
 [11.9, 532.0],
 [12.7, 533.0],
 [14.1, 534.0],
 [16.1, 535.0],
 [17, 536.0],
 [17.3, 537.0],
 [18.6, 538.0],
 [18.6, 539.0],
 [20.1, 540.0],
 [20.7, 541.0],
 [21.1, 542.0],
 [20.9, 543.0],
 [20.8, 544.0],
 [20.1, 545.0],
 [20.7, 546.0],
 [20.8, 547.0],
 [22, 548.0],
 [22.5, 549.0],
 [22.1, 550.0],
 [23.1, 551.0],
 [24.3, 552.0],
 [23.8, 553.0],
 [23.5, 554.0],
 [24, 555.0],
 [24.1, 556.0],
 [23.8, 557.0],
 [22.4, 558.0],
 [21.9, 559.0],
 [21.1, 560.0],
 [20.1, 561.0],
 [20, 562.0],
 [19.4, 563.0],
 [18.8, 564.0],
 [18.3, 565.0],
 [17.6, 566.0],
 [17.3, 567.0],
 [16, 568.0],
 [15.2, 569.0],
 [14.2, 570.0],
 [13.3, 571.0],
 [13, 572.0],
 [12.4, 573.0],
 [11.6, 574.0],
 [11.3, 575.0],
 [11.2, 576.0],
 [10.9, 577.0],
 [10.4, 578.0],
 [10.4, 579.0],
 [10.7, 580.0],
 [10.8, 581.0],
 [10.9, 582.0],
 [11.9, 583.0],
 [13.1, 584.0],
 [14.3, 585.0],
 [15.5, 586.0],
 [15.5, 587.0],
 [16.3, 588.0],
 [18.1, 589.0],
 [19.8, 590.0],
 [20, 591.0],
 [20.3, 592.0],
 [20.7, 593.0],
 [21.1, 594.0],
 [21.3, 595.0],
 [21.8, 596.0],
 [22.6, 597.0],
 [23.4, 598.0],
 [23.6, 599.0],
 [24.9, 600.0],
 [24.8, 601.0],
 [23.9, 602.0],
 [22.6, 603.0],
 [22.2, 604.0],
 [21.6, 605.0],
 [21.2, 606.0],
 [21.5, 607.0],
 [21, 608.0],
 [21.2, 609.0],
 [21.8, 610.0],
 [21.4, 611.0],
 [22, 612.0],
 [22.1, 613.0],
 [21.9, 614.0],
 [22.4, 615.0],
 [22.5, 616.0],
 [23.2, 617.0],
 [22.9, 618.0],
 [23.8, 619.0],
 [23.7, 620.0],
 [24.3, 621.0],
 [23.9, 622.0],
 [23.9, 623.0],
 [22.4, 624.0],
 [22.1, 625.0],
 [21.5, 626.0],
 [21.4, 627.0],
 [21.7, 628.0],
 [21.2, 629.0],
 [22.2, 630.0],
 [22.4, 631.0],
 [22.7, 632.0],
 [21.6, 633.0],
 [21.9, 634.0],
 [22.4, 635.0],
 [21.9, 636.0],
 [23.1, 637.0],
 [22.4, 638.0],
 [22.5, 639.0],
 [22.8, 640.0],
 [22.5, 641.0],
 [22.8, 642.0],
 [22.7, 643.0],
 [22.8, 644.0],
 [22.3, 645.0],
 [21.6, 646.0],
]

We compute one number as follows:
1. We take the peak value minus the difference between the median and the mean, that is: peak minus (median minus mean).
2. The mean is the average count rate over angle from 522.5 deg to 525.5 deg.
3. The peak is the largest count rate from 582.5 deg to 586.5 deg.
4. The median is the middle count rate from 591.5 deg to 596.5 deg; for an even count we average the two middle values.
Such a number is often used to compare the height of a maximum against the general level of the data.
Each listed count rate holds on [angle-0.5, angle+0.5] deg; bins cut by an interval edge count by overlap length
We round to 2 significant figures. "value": 5.2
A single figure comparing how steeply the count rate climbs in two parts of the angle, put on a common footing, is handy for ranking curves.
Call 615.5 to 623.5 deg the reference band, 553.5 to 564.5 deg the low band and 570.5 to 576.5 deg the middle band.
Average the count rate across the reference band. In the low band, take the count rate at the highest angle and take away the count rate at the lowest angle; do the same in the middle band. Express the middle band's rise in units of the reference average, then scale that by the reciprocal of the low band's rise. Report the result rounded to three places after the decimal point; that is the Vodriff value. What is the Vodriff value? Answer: 0.019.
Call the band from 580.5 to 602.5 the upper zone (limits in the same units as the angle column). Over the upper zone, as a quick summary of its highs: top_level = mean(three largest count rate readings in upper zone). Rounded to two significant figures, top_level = 25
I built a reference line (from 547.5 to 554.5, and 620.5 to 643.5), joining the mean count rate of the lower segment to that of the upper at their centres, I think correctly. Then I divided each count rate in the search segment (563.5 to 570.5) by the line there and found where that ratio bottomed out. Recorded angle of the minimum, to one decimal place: 570.0 deg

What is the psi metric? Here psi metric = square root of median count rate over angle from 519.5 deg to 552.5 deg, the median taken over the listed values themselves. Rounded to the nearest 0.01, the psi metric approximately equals 4.12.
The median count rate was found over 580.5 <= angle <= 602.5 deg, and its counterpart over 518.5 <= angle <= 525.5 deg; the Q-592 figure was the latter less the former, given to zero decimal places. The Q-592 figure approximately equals -8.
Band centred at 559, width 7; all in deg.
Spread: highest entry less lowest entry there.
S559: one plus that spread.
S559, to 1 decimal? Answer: 5.1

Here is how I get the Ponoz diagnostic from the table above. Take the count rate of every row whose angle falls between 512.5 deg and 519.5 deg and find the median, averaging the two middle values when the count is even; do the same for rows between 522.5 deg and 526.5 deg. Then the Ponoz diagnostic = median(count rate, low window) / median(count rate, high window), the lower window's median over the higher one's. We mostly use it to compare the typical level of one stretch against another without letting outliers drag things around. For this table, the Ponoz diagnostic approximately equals 1.1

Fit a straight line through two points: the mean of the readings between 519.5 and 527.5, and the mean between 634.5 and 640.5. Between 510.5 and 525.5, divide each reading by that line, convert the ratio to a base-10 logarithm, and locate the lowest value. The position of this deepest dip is 525.0 deg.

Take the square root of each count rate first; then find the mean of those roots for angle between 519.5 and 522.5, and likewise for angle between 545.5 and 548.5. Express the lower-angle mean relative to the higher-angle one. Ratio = 0.77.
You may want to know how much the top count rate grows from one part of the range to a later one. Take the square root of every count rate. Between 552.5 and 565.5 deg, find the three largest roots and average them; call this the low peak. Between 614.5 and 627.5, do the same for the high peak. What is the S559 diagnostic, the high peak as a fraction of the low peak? 1.00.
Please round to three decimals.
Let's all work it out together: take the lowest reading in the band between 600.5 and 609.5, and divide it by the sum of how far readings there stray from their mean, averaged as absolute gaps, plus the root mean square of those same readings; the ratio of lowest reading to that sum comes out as 0.902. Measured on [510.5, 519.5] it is 0.955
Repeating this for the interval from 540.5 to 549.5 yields 0.930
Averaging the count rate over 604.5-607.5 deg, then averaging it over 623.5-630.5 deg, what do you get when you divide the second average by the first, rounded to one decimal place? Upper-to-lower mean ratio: 1.0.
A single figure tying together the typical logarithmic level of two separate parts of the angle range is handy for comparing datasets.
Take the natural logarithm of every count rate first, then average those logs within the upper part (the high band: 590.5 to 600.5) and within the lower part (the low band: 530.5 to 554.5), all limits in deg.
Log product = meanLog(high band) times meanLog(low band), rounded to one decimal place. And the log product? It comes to 9.1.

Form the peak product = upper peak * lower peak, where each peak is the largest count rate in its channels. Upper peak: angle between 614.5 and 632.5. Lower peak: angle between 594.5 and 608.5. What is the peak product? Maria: 605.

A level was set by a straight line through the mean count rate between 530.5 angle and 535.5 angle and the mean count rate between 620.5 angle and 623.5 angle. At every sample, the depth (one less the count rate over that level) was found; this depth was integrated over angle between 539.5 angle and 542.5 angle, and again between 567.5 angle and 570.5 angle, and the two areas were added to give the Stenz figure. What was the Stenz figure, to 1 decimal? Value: -1.0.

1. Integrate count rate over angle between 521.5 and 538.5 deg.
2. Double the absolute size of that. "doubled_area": 423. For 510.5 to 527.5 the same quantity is 384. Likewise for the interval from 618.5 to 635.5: 766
